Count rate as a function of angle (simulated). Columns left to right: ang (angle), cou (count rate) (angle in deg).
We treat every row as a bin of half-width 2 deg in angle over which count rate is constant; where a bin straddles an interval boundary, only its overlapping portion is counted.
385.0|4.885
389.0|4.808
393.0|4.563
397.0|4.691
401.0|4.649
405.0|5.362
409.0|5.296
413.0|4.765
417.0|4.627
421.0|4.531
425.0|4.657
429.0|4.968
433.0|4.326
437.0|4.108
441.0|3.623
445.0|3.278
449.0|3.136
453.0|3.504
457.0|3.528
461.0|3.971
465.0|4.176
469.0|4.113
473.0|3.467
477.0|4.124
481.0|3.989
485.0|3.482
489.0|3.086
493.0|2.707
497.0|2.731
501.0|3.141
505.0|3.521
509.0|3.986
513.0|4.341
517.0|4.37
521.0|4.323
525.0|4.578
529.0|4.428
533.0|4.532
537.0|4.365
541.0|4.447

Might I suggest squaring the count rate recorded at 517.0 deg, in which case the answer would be 19.1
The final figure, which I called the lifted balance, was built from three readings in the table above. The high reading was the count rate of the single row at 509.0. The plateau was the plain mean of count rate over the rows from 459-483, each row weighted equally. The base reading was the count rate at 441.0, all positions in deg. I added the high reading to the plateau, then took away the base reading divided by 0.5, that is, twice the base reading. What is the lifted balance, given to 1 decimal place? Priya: 0.7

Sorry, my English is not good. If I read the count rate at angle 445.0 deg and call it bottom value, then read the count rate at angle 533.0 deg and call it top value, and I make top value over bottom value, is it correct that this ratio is 1.38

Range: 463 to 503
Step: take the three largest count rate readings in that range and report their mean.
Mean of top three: 4.1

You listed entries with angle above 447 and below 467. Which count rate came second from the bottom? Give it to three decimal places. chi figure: 3.504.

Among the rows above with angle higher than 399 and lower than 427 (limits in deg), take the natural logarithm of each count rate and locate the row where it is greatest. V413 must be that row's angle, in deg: 405.0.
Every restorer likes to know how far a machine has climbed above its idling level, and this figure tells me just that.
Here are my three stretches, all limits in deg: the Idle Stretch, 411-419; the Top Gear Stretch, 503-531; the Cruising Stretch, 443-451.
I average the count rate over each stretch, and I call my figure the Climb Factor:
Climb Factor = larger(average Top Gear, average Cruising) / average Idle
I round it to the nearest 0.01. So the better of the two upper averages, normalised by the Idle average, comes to 0.90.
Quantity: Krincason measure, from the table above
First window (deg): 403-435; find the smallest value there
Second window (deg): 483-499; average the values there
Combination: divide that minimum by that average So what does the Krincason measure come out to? 1.4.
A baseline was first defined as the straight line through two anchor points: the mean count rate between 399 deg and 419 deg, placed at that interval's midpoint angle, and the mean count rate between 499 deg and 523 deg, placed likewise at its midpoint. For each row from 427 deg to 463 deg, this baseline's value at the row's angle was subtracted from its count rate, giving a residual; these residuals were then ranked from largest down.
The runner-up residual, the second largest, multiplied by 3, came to -1.14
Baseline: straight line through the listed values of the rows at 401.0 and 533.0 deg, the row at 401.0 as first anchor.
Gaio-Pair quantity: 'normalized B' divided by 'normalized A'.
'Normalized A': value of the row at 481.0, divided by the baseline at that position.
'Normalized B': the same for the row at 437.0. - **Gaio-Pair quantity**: 1.02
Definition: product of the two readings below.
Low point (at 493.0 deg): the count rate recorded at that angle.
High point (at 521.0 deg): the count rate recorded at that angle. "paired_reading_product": 11.7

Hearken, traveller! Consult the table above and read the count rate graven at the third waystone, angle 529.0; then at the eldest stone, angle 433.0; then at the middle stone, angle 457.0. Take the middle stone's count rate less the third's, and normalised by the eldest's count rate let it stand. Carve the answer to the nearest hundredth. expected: -0.21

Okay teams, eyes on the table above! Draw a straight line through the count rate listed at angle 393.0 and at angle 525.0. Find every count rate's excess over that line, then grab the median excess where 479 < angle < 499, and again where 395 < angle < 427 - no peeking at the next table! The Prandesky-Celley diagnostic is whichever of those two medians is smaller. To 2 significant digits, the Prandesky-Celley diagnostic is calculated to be -1.5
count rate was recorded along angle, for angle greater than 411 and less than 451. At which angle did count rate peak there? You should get 429.0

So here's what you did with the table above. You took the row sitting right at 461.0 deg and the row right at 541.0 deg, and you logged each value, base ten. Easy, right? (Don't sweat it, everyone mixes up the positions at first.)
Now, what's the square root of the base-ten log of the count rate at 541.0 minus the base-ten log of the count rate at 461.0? 0.222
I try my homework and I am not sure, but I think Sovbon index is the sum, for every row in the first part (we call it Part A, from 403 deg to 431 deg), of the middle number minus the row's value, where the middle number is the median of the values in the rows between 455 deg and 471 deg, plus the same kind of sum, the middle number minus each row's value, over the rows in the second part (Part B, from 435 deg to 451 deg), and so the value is -4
